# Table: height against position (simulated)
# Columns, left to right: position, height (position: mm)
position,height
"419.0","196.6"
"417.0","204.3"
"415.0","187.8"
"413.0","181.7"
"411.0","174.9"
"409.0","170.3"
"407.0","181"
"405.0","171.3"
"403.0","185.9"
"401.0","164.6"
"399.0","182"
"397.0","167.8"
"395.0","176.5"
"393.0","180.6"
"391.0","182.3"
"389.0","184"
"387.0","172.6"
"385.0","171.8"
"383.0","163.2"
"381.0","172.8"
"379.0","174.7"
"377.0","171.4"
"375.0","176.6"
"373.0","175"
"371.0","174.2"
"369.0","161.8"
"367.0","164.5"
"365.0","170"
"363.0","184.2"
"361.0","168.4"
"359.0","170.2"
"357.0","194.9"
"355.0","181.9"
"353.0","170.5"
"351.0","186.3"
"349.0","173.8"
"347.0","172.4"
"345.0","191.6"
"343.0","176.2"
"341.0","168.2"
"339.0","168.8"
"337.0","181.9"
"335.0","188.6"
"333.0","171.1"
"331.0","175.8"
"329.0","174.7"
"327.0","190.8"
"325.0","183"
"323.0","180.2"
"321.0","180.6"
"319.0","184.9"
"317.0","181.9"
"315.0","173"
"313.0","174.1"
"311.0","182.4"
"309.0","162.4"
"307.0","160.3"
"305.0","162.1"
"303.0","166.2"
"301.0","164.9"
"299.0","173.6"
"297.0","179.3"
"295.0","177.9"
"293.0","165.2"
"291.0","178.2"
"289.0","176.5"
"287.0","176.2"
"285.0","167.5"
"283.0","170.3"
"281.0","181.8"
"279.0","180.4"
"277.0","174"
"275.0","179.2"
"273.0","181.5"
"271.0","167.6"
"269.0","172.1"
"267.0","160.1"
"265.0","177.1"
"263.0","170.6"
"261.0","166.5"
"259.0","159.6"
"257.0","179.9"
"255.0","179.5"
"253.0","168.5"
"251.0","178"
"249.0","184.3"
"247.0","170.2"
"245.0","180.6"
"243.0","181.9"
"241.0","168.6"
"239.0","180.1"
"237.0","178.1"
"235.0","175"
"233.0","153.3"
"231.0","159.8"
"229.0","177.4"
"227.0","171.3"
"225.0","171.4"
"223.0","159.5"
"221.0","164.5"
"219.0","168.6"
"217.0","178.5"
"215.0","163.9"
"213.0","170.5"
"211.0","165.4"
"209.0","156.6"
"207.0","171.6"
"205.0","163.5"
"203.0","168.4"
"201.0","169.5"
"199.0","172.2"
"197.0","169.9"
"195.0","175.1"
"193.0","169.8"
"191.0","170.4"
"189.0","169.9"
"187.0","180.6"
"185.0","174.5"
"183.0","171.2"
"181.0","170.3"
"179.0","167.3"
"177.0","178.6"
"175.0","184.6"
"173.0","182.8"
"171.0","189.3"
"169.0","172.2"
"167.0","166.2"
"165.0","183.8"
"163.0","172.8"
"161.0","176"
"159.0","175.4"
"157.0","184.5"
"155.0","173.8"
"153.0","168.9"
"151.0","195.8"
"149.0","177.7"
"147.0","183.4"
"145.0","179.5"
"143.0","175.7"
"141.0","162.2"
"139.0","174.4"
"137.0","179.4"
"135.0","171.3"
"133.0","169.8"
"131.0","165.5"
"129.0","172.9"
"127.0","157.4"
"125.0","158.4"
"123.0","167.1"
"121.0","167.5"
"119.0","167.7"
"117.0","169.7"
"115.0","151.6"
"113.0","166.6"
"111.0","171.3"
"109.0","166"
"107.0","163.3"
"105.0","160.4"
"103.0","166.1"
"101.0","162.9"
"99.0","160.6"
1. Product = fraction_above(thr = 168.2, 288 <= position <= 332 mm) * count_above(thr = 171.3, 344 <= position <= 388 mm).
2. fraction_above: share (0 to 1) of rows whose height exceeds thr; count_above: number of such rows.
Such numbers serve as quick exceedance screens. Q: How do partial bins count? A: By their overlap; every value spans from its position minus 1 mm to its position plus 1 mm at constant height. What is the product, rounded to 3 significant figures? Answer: 10.9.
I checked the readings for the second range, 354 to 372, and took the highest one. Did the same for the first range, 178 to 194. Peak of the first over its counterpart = 0.927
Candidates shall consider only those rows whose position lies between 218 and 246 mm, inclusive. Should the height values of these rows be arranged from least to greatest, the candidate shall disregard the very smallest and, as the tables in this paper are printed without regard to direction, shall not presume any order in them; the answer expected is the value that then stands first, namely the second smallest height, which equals 159.5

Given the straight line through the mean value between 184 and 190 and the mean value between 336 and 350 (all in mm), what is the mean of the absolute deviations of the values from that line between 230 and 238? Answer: 10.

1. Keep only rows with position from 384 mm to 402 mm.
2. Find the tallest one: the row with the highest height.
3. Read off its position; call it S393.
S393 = 389.0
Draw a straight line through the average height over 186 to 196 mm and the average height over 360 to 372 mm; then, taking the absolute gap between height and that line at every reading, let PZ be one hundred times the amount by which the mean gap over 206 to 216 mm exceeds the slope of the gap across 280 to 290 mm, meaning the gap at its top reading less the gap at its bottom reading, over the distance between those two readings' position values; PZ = 791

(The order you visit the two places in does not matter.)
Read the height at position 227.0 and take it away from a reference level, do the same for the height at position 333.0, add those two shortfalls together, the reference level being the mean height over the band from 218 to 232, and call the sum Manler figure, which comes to -7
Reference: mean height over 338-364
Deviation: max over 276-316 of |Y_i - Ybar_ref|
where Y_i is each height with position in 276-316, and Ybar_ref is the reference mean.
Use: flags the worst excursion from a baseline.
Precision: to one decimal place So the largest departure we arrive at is 17.2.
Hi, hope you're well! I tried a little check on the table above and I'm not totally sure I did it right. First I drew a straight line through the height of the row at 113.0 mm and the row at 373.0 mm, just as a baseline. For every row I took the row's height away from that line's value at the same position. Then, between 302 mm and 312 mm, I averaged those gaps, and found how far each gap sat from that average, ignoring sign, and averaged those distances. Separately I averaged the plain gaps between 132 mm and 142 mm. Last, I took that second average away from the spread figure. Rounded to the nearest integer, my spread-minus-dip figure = 10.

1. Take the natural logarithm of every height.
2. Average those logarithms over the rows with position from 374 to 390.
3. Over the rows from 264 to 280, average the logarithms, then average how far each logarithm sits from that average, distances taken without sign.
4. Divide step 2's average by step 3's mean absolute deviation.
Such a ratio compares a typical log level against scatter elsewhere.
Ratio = 159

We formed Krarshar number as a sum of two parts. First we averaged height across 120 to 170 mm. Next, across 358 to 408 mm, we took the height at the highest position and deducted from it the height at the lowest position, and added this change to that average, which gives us 184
